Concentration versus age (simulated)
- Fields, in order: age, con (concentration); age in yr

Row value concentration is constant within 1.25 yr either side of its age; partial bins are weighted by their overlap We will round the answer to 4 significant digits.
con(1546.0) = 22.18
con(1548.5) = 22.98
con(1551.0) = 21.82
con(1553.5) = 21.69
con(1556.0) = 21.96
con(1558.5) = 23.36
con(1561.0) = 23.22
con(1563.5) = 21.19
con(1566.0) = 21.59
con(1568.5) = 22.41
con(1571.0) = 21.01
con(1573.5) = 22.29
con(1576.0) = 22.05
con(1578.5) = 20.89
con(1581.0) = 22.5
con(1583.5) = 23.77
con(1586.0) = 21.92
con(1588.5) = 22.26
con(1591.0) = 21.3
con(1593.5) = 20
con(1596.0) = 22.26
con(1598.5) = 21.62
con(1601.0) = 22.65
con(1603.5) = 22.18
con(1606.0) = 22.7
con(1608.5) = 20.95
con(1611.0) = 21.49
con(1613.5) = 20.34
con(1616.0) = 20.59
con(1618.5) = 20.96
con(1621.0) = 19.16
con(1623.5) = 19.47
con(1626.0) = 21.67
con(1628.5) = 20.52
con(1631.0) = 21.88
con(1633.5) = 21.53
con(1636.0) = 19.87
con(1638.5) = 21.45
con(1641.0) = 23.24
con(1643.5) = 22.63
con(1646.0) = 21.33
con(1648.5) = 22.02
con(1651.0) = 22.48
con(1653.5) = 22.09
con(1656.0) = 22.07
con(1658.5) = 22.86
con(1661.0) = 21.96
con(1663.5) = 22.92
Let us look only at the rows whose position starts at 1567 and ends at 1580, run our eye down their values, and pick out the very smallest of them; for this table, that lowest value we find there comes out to 20.89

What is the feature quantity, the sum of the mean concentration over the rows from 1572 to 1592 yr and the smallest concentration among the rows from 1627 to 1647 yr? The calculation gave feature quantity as 42.0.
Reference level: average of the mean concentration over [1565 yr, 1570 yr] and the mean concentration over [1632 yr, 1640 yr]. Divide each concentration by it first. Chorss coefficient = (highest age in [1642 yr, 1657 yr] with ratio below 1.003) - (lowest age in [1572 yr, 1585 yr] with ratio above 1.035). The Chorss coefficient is 72.5 yr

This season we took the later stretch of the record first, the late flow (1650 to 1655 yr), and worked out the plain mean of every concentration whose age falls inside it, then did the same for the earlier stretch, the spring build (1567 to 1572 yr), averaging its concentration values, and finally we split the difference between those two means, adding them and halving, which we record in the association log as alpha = 22.0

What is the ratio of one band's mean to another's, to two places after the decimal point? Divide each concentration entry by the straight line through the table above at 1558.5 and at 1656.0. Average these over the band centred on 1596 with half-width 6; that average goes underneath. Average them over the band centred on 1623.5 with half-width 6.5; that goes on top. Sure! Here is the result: 0.96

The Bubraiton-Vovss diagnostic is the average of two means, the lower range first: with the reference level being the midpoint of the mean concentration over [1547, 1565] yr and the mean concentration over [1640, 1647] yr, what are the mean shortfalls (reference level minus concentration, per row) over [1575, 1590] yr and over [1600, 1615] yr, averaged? 0.4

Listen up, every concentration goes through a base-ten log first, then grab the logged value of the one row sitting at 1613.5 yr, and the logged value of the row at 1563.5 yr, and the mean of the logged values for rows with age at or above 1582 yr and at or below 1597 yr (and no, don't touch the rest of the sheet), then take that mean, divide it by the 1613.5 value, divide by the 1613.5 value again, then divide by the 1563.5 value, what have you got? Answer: 0.59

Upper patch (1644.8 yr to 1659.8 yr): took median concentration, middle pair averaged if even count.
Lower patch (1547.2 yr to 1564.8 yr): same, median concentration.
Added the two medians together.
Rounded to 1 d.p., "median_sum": 44.0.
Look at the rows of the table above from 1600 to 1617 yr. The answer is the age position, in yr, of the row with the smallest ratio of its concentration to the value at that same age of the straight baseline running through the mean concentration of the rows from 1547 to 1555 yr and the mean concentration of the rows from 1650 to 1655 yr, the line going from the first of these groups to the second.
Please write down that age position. 1613.5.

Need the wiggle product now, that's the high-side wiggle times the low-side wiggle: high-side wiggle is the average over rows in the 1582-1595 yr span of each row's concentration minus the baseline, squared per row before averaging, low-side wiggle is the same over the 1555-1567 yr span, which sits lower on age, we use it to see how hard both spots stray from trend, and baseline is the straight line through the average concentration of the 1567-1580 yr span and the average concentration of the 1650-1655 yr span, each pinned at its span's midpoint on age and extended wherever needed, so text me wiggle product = 1.8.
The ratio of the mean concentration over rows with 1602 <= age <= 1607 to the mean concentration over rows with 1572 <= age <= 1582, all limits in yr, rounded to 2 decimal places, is 1.02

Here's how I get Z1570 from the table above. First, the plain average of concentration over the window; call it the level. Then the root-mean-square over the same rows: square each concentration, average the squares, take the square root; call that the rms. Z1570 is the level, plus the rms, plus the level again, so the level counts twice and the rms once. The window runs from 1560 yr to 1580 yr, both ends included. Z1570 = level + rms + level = 65.5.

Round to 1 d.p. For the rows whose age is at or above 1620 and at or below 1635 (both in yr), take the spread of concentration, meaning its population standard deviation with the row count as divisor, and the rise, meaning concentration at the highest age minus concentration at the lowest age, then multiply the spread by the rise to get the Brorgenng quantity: 2.5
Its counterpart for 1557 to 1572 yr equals -2.2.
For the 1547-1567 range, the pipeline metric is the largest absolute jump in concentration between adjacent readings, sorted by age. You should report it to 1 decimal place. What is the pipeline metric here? 2.0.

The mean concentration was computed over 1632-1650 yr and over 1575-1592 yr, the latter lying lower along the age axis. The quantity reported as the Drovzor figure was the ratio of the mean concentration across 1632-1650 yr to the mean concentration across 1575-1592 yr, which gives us 0.98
